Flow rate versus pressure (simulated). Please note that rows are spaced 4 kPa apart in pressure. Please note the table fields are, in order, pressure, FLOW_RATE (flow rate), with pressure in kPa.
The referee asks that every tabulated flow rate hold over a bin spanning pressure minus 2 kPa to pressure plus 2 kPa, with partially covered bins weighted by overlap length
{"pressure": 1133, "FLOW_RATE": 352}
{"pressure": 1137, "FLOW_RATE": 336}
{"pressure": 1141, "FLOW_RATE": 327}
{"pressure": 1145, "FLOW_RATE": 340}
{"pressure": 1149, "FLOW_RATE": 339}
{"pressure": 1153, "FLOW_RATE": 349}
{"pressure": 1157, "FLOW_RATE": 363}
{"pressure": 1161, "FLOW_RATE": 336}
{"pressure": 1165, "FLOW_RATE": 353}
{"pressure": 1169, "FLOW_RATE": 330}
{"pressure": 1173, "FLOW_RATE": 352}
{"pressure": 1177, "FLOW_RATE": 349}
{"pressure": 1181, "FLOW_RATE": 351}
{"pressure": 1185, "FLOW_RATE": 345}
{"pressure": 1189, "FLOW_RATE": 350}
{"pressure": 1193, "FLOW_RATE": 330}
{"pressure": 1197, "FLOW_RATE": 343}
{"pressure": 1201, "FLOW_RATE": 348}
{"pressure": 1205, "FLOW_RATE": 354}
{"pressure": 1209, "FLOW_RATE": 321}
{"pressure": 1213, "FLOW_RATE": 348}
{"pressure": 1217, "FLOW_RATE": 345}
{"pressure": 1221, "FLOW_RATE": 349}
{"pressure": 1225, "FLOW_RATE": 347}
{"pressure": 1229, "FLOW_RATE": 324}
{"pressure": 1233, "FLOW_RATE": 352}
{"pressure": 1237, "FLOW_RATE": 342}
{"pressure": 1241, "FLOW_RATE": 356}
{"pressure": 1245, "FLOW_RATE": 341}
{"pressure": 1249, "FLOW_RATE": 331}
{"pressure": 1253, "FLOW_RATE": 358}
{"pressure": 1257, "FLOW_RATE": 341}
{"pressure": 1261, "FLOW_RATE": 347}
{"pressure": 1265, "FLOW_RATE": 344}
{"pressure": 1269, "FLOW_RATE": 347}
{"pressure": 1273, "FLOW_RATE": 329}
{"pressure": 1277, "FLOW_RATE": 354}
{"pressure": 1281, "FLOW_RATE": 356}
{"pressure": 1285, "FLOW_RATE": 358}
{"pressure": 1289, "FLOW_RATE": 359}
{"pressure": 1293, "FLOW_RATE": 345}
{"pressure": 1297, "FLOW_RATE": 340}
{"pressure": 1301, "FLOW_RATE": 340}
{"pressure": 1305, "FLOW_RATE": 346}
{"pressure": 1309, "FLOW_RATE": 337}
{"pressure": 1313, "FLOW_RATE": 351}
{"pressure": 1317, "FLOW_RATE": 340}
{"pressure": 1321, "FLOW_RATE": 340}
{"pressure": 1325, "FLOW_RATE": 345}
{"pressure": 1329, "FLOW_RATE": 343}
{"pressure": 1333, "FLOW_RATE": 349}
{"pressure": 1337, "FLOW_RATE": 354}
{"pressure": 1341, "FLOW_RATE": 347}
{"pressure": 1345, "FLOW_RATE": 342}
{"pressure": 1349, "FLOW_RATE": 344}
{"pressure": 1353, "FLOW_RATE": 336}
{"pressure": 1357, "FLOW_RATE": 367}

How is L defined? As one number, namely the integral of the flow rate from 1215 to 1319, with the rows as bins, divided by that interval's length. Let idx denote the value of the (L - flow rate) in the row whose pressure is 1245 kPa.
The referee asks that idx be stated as 4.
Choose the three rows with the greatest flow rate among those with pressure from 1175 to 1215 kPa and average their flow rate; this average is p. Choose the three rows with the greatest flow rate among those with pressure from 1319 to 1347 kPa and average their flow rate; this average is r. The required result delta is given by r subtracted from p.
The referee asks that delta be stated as 2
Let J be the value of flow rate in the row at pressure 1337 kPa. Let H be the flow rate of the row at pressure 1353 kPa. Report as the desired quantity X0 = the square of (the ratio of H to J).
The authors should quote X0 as 0.90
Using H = 336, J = 354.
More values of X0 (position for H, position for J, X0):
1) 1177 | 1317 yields 1.05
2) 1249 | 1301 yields 0.95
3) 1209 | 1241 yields 0.81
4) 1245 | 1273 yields 1.07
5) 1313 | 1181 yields 1.00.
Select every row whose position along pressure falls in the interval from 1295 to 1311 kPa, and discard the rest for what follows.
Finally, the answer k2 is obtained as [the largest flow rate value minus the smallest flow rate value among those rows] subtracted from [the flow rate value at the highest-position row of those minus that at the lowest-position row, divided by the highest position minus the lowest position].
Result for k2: -9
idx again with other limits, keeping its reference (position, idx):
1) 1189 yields -5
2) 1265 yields 1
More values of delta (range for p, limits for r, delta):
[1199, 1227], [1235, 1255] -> -2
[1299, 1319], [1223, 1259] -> -10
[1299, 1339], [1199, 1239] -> 0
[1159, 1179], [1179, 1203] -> 2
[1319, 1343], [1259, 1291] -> -8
